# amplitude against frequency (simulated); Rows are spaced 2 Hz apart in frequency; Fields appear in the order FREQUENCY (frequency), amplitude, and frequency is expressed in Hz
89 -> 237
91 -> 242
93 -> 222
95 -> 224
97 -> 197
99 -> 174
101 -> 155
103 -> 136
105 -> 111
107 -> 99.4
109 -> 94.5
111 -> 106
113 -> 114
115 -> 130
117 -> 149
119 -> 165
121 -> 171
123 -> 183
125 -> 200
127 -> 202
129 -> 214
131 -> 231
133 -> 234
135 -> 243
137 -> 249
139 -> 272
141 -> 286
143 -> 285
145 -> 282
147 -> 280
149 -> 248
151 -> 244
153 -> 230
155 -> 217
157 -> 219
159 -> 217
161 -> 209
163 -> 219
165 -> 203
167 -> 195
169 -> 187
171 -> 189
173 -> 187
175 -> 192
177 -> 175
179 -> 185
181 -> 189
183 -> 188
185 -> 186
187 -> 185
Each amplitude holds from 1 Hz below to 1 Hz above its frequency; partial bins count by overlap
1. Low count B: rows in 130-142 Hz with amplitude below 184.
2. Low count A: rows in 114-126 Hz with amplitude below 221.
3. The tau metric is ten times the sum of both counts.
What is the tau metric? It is 60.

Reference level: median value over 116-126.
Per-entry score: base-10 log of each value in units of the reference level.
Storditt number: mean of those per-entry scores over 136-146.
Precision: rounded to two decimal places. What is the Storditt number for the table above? 0.21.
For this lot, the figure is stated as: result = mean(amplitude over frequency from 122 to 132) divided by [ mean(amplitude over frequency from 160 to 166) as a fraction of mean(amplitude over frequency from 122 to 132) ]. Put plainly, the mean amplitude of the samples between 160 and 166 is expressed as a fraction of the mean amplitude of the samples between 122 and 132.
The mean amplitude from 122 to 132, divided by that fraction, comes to 202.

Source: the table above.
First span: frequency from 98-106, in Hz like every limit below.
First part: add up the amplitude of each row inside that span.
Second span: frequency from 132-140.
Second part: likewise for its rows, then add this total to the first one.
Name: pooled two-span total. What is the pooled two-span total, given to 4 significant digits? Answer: 1574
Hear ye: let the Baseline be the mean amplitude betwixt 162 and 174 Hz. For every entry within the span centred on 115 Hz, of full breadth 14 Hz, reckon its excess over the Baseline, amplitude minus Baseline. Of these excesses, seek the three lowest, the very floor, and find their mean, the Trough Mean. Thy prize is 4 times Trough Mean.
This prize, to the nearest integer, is -367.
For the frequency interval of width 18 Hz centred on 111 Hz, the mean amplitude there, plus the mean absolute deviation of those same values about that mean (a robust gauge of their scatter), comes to 143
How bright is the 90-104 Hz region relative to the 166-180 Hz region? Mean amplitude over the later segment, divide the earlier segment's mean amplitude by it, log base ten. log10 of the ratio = 0.013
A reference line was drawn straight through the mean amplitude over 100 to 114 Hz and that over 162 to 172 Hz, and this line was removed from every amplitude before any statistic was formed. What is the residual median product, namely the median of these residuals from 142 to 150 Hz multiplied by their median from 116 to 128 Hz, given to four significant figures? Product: 4437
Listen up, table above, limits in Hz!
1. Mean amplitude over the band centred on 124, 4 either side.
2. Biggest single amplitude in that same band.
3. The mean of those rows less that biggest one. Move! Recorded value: -13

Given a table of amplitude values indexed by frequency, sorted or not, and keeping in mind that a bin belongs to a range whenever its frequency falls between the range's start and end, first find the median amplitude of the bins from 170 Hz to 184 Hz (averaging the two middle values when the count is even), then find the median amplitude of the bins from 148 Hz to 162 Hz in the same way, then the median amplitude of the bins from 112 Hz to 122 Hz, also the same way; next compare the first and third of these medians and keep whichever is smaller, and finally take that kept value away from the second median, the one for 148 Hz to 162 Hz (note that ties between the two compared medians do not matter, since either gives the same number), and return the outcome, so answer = 70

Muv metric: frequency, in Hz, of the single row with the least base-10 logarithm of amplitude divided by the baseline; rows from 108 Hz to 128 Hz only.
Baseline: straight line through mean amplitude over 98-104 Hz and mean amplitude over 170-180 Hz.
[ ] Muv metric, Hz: 109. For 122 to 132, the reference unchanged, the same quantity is 123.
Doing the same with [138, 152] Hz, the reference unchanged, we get 151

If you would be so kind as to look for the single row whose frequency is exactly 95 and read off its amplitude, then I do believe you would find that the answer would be 224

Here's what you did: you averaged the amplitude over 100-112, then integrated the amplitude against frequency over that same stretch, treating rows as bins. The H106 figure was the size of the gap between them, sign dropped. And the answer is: 1287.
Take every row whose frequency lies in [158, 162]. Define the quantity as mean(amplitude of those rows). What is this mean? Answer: 213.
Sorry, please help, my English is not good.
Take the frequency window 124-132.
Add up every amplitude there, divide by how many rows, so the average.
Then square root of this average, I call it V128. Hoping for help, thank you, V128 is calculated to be 14.6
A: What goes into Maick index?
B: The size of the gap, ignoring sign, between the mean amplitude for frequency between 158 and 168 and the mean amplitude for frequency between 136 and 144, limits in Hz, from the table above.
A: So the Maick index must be 64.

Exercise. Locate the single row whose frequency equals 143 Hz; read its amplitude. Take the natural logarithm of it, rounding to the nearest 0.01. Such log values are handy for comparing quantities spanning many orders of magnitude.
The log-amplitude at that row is 5.65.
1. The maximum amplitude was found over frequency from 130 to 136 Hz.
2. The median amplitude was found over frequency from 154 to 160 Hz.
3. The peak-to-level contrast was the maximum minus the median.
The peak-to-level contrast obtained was 26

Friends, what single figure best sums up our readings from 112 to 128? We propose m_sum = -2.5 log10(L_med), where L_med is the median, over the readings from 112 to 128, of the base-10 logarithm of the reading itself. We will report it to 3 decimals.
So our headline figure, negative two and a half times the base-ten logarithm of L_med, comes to -0.868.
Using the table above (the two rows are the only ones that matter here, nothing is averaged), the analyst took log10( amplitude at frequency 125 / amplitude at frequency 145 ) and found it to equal -0.15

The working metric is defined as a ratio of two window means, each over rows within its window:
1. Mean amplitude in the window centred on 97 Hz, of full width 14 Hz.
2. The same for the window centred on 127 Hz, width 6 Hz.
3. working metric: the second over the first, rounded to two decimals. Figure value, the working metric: 1.06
